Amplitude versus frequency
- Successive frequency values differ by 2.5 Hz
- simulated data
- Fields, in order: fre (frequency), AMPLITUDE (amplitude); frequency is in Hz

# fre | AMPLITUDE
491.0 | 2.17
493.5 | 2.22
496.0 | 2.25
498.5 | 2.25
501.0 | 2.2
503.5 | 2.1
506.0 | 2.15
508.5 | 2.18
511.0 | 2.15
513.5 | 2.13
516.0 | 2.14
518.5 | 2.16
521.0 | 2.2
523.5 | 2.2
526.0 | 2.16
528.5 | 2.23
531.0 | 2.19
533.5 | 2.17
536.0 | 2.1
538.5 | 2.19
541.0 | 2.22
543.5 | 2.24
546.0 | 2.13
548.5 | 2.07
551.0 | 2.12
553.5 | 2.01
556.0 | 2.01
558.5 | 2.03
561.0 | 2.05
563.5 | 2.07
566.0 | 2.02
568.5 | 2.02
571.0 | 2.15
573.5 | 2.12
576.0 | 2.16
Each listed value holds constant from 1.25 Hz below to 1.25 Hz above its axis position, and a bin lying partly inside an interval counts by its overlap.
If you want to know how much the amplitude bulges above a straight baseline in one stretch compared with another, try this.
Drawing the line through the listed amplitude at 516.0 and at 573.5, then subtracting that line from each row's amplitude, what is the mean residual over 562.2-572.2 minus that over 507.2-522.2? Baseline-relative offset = -0.08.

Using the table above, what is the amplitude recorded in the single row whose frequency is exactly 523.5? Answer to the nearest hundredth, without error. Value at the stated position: 2.20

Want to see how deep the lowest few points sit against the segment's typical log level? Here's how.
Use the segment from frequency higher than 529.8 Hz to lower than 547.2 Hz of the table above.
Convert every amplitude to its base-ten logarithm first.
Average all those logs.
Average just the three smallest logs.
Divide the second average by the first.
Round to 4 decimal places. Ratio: 0.9740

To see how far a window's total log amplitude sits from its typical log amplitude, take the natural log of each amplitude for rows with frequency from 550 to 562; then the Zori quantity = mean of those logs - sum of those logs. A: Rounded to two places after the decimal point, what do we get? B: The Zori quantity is -2.86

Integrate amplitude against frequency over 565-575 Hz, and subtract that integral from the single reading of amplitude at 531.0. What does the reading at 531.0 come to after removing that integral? -18.6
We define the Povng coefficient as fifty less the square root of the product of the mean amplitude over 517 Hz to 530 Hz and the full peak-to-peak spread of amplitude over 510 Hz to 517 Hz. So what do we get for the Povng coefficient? 49.8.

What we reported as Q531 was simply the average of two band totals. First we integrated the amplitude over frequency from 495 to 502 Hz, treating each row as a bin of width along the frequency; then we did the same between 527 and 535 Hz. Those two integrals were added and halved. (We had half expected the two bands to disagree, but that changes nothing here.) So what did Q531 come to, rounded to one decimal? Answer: 16.6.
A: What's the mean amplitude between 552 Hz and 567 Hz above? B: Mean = 2.03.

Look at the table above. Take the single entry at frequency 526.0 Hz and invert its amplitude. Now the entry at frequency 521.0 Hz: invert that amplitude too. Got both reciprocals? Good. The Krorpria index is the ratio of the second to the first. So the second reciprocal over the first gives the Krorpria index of 0.98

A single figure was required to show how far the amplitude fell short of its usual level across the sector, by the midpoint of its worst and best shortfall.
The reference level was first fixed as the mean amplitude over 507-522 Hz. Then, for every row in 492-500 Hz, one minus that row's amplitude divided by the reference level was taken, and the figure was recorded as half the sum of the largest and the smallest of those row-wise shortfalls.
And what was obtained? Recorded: -0.035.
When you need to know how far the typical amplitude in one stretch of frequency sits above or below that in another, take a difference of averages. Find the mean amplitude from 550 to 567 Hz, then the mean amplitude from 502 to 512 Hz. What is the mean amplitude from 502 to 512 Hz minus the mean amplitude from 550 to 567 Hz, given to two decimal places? 0.10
